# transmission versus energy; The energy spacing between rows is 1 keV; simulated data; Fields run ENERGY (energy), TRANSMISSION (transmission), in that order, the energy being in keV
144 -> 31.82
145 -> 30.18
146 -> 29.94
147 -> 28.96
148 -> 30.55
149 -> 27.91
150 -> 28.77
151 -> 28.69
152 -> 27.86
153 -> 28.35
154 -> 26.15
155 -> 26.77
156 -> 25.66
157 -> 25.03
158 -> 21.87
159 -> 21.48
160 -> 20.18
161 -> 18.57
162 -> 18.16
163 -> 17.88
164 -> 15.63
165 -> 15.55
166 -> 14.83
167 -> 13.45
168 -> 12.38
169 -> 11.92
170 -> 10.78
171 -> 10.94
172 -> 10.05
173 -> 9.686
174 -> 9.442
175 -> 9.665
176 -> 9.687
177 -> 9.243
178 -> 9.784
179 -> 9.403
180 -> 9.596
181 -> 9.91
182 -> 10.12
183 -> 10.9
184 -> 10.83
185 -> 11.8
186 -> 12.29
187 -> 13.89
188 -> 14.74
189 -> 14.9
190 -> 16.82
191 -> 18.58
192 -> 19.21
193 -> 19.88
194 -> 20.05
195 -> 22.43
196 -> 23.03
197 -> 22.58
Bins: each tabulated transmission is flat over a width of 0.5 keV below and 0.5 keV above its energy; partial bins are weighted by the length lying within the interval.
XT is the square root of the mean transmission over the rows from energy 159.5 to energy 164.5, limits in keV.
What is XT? 4.3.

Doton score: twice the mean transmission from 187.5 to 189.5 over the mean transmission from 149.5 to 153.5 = 1.0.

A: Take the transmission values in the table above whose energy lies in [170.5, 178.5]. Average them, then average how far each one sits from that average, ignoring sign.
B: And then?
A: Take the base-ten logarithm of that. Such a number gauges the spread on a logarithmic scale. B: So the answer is -0.47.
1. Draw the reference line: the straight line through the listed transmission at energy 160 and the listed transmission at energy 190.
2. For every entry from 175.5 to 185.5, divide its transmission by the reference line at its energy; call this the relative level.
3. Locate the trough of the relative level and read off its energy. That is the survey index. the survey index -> 177 keV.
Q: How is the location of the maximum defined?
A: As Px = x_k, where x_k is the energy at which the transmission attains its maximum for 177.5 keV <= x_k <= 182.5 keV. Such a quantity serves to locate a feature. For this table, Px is 182 keV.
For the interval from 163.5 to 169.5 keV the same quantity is 164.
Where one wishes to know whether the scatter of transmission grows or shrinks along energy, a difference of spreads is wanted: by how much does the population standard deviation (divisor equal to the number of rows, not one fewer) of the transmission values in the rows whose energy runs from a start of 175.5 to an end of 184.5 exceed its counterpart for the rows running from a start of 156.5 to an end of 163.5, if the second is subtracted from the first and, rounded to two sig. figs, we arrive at -1.8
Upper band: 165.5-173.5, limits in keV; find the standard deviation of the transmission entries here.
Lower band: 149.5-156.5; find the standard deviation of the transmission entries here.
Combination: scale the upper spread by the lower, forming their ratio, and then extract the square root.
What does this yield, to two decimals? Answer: 1.18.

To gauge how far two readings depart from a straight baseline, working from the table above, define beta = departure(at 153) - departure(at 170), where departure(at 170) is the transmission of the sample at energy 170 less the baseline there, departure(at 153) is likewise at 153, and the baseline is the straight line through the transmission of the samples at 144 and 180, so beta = 7.1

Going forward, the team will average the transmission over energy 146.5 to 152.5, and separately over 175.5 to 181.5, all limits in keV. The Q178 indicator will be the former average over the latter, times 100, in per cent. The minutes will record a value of 300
